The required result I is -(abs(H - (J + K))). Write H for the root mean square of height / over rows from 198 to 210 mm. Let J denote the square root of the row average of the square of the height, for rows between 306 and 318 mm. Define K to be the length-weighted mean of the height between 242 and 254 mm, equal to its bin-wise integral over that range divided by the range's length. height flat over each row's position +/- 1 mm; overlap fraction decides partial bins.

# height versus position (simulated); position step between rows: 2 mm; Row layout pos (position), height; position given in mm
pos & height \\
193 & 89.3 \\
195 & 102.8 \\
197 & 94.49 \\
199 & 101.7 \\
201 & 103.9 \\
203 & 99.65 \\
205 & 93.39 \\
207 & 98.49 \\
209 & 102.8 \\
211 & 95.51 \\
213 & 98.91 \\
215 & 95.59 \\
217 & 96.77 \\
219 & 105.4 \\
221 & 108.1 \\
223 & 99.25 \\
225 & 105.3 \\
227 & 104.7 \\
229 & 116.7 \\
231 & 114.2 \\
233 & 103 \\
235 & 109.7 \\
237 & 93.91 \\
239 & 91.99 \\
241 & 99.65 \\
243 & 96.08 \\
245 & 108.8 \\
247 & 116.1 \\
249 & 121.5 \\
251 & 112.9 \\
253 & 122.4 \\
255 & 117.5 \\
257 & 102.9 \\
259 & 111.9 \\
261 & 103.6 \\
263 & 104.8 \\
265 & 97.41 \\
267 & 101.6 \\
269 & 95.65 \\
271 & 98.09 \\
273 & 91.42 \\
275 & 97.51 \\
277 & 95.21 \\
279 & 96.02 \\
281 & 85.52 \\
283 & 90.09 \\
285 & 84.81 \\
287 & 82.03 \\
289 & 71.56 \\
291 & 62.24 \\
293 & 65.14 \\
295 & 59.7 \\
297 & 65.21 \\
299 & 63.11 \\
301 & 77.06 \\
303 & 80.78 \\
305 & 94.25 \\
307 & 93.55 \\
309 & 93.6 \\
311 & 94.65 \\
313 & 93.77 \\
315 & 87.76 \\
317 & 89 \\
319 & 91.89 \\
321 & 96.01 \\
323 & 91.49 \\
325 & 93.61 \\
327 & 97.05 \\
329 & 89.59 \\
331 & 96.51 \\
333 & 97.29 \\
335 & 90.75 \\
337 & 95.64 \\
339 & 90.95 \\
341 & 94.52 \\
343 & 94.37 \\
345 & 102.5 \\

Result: -105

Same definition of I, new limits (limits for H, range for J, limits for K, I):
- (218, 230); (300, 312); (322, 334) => -77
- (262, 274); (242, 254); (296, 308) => -94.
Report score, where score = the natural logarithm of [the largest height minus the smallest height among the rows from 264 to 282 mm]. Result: 2.8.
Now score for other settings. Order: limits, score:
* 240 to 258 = 3.3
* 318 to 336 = 2.0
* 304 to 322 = 2.1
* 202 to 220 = 2.5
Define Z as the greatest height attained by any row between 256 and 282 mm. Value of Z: 111.9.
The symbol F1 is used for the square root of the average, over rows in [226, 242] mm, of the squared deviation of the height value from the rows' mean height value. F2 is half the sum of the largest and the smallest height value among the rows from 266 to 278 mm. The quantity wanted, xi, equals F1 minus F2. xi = -88.1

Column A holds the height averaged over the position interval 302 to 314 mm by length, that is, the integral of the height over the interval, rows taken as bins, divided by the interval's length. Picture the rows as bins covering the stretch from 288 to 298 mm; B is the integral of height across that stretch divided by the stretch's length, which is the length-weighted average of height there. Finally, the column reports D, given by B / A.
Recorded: 0.71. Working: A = 92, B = 65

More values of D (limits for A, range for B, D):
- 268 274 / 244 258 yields 1.21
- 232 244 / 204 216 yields 0.98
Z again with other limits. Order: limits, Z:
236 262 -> 122.4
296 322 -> 96.01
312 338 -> 97.29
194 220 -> 105.4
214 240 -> 116.7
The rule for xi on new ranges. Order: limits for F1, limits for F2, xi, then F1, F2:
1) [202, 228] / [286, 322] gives -73.5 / 4.4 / 78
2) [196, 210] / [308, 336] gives -88.8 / 3.7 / 93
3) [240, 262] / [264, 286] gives -84.8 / 8.4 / 93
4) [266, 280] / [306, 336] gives -89.6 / 2.9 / 93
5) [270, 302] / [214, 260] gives -93.6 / 13.6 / 107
